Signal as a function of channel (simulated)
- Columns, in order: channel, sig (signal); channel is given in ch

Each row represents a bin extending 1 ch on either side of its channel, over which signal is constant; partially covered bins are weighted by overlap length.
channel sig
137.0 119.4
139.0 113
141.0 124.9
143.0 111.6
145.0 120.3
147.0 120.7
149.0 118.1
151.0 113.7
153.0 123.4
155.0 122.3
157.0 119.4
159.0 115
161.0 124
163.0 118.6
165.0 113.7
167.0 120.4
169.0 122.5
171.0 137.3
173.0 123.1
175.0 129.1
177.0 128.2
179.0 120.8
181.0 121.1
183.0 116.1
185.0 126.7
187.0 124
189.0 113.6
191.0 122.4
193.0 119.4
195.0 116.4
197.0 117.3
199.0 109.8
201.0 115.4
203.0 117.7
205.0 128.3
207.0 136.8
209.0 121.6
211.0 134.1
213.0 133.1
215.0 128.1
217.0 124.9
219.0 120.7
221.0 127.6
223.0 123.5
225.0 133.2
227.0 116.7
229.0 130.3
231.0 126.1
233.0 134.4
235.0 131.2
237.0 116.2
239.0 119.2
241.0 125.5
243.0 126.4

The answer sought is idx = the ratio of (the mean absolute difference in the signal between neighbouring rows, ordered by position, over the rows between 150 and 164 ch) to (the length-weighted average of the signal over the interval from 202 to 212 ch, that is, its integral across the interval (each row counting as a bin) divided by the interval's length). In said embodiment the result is 0.042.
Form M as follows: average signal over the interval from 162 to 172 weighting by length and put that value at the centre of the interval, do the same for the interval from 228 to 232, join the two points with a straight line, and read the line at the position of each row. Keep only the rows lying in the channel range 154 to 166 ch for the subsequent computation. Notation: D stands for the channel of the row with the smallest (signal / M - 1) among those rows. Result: 165.0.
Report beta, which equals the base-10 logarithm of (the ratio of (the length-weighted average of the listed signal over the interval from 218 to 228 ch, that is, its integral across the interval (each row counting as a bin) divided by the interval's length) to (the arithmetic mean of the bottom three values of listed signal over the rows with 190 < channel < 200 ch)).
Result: 0.04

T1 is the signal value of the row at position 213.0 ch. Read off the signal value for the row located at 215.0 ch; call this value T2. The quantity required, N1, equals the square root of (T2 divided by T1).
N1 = 0.98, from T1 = 133.1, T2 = 128.1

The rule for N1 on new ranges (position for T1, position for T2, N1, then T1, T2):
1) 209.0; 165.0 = 0.97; 121.6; 113.7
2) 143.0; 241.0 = 1.06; 111.6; 125.5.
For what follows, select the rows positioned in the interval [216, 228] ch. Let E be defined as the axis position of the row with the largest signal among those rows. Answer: 225.0 ch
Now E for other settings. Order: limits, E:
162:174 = 171.0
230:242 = 233.0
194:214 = 207.0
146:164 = 161.0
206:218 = 207.0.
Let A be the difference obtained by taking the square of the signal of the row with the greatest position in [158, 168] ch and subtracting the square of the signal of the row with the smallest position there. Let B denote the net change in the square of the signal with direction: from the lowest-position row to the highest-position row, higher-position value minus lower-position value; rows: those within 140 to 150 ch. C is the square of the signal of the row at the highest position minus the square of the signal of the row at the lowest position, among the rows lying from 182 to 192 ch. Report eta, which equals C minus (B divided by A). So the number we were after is 1504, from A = 1271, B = -1652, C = 1503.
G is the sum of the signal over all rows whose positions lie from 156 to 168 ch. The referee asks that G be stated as 711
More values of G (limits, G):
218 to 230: 752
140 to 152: 709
